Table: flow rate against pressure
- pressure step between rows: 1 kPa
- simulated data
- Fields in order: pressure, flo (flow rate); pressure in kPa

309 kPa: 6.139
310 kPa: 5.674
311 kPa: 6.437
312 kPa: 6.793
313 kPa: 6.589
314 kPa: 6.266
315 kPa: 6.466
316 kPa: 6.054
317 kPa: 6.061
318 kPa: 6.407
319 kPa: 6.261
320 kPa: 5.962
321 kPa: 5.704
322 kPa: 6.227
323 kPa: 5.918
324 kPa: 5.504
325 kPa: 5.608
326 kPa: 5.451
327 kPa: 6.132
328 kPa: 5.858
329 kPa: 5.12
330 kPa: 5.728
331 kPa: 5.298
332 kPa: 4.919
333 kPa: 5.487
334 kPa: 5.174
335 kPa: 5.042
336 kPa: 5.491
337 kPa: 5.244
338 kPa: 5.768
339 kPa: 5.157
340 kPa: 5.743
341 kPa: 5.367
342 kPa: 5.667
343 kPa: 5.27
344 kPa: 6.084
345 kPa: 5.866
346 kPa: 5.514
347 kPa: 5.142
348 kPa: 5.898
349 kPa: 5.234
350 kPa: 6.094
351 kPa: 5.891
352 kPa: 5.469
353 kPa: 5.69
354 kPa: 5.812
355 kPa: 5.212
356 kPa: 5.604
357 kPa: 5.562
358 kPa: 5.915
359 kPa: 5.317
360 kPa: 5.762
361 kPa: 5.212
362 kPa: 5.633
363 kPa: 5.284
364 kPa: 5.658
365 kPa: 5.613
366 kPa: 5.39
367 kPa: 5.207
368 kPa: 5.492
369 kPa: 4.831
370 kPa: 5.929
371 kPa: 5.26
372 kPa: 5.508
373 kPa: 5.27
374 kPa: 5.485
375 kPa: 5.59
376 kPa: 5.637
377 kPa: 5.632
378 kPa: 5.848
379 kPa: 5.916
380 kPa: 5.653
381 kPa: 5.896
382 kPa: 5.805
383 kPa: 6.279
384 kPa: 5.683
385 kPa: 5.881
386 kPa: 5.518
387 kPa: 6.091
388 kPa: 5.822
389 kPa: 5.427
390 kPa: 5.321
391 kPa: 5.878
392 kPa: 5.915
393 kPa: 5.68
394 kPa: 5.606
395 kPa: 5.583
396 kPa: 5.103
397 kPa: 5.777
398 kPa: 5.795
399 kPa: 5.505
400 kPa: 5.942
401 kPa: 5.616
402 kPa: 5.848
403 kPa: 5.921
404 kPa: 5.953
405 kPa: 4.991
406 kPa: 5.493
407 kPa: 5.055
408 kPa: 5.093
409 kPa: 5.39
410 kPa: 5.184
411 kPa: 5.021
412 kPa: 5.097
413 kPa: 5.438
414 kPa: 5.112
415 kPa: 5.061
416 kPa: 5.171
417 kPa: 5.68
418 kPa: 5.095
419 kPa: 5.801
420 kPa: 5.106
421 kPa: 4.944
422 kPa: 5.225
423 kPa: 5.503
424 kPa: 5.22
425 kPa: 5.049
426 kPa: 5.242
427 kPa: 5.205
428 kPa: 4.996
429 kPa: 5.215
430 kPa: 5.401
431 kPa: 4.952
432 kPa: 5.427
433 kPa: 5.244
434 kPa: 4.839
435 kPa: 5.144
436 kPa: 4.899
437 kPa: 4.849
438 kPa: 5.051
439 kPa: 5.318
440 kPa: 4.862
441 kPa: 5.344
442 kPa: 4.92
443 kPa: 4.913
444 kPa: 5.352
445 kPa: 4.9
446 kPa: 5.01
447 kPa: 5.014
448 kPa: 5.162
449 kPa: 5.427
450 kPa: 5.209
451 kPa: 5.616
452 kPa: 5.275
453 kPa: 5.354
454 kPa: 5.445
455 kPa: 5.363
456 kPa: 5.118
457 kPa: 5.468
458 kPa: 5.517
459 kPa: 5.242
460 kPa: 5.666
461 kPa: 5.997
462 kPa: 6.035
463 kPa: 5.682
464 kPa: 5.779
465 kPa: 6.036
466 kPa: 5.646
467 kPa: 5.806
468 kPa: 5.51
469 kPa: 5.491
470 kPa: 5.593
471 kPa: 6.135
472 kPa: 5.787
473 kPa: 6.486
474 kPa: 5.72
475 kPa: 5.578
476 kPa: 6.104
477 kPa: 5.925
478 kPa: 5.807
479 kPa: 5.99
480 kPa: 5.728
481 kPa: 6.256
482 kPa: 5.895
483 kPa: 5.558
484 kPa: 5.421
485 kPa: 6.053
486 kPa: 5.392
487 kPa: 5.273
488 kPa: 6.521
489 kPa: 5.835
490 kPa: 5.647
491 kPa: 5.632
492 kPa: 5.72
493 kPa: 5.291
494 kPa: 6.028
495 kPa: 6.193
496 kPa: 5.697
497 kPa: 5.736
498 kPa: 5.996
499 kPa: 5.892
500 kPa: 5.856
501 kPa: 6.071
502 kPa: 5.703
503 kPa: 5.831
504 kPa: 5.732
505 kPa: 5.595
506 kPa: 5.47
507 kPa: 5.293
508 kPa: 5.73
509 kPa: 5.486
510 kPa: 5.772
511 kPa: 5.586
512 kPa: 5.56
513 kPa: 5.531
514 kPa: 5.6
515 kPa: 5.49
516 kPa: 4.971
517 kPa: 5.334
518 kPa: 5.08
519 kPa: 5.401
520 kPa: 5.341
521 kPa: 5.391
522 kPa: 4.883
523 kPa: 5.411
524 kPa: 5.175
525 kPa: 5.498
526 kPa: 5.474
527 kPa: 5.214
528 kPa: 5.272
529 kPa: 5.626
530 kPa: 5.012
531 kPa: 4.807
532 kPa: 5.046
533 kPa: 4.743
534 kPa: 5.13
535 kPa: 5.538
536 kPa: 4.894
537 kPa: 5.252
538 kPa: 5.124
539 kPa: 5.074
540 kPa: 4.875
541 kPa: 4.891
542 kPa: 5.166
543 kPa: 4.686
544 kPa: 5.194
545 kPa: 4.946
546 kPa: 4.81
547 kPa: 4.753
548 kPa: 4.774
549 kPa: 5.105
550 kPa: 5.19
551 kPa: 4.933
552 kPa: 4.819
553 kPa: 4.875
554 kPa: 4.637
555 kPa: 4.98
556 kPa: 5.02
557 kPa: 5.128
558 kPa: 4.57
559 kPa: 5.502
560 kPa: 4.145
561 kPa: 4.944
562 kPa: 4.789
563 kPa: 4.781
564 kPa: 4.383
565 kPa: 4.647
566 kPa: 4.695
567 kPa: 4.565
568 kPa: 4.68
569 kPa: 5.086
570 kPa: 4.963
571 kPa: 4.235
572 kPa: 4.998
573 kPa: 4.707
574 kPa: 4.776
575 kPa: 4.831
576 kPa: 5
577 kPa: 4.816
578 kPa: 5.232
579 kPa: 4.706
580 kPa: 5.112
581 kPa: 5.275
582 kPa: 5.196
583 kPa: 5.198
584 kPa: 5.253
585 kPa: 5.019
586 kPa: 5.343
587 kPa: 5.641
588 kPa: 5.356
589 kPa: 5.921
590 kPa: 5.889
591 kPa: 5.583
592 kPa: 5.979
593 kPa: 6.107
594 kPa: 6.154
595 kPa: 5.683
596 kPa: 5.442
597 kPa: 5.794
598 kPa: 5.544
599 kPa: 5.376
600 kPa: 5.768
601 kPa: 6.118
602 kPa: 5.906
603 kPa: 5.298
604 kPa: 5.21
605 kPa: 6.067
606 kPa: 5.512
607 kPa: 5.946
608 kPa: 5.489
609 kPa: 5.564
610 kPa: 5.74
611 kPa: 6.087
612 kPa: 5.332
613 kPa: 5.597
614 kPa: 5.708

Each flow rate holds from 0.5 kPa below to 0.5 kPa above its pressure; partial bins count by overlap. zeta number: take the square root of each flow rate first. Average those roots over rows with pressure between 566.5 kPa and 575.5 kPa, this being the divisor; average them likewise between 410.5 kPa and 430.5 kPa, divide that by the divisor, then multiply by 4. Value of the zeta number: 4.2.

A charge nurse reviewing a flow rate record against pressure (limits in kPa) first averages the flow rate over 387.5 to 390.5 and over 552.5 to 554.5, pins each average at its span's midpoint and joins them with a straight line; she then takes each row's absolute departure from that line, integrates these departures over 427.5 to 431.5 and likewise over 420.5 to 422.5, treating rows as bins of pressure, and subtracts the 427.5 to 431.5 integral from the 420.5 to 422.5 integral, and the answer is -0.3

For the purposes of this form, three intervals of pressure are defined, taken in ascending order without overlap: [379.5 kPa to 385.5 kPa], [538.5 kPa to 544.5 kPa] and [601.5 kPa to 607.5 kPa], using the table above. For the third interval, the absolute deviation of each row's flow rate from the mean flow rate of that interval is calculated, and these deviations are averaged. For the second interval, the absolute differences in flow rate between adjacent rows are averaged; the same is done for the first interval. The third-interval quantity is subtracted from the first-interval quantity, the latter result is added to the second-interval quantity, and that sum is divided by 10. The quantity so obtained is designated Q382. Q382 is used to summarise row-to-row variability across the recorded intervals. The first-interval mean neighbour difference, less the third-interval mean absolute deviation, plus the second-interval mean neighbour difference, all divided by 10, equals 0.030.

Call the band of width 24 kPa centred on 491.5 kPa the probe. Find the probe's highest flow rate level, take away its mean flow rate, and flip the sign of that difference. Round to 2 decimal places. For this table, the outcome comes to -0.72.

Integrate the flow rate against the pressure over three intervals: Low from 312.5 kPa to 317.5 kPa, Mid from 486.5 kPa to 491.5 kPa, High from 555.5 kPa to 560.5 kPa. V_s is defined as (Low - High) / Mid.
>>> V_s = 0.24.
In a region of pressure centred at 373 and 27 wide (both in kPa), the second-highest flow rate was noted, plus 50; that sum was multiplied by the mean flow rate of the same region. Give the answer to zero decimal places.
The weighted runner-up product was 313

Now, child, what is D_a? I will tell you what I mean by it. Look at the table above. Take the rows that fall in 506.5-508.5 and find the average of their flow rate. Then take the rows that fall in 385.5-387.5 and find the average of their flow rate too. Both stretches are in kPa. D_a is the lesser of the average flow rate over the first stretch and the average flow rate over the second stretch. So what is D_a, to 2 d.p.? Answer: 5.51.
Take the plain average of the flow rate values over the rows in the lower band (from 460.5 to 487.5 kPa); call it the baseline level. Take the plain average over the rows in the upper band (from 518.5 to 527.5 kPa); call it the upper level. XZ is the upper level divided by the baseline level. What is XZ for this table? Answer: 0.91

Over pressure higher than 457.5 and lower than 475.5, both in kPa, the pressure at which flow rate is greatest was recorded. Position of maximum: 473 kPa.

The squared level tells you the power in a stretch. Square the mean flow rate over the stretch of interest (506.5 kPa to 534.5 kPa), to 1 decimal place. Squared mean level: 28.3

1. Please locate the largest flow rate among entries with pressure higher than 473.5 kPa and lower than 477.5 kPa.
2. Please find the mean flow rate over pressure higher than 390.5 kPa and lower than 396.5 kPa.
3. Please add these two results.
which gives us 11.7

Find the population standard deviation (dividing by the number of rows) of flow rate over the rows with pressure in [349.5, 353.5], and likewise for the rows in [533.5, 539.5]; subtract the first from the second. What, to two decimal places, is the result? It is -0.04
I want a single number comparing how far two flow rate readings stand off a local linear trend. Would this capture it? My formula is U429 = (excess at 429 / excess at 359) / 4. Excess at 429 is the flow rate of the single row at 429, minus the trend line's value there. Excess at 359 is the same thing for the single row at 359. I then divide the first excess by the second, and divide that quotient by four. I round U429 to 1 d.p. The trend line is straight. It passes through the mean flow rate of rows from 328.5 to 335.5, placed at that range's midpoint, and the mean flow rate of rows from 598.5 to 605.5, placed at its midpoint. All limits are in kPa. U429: -2.2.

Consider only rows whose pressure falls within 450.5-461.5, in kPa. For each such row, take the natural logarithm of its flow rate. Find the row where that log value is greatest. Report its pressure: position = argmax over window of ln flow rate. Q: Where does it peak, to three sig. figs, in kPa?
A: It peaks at 461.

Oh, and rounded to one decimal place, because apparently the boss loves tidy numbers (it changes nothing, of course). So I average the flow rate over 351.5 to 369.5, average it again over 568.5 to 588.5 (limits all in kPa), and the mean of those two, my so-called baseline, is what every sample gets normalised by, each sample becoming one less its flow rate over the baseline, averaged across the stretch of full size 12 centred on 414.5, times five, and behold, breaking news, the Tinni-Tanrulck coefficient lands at 0.0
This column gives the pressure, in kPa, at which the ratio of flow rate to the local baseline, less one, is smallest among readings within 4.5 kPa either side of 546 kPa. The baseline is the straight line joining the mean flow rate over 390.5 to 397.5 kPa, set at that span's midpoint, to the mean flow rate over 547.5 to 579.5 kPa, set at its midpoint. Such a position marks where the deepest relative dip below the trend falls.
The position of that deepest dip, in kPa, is 543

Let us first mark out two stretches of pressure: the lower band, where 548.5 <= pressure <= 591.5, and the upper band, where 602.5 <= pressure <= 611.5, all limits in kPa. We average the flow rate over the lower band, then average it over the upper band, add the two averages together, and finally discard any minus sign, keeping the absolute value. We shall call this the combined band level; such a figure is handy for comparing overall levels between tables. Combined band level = 10.6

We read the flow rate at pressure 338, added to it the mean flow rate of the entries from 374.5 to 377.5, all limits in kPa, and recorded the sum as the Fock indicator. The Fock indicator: 11.4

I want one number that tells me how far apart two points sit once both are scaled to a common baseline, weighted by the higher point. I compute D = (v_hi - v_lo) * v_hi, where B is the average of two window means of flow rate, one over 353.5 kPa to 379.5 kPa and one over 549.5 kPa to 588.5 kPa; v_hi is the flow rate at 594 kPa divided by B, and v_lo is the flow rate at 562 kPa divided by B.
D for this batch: 0.31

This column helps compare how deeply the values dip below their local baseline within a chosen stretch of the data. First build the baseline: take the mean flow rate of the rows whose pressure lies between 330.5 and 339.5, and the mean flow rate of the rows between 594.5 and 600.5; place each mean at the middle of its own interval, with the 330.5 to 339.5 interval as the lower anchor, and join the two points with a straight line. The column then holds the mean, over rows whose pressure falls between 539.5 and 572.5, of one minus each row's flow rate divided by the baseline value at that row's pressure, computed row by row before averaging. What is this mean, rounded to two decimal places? 0.13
